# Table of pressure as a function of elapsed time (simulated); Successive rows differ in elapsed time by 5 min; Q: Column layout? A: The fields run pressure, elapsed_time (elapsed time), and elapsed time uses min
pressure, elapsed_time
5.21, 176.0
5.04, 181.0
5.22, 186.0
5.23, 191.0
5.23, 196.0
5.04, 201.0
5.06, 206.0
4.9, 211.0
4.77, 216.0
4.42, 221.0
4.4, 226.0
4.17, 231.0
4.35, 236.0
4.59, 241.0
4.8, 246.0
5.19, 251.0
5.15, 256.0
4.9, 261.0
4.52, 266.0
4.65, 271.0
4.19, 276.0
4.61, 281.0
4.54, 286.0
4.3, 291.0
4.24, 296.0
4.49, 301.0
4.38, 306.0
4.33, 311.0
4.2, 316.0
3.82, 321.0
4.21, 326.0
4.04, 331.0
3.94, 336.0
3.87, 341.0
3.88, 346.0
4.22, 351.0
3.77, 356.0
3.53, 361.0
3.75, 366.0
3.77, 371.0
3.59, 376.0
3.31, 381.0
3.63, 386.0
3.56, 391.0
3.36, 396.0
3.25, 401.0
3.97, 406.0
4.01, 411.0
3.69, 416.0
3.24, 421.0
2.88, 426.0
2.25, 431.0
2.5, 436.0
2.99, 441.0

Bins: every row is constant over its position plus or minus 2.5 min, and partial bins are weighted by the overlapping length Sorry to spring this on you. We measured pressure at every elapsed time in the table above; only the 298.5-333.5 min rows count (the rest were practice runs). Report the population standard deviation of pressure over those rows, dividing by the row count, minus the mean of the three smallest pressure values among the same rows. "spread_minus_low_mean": -3.81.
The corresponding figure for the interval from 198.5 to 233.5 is -4.01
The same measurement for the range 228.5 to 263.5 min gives -4.01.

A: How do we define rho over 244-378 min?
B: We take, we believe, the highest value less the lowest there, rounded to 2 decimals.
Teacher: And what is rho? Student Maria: 1.66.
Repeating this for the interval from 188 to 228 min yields 0.83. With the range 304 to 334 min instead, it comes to 0.56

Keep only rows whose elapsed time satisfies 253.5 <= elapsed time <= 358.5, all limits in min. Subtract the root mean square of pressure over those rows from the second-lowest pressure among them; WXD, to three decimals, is -0.492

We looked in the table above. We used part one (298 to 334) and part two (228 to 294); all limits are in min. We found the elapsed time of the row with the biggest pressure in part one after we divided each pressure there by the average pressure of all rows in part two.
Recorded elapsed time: 301.0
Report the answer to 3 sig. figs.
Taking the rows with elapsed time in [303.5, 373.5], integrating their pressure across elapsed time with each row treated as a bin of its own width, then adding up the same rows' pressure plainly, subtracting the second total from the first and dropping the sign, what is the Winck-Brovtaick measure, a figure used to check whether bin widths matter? 223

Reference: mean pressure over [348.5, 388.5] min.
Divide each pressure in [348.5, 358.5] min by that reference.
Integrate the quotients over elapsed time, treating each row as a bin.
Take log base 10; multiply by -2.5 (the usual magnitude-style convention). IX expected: -2.58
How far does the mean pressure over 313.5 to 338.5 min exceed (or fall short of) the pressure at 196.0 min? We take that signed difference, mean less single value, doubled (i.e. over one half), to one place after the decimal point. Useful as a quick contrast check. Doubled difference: -2.4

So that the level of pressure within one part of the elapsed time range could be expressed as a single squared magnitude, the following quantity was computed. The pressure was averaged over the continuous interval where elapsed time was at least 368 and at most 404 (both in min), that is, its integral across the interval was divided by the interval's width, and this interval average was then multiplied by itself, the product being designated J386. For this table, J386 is 12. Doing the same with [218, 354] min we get 19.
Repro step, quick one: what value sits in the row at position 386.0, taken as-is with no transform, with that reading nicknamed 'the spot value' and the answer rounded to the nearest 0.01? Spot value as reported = 3.63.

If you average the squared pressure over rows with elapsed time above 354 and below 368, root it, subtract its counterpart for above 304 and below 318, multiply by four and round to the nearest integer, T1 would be -2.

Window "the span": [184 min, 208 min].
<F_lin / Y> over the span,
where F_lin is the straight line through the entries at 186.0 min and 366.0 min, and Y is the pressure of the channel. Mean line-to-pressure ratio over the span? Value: 1.00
